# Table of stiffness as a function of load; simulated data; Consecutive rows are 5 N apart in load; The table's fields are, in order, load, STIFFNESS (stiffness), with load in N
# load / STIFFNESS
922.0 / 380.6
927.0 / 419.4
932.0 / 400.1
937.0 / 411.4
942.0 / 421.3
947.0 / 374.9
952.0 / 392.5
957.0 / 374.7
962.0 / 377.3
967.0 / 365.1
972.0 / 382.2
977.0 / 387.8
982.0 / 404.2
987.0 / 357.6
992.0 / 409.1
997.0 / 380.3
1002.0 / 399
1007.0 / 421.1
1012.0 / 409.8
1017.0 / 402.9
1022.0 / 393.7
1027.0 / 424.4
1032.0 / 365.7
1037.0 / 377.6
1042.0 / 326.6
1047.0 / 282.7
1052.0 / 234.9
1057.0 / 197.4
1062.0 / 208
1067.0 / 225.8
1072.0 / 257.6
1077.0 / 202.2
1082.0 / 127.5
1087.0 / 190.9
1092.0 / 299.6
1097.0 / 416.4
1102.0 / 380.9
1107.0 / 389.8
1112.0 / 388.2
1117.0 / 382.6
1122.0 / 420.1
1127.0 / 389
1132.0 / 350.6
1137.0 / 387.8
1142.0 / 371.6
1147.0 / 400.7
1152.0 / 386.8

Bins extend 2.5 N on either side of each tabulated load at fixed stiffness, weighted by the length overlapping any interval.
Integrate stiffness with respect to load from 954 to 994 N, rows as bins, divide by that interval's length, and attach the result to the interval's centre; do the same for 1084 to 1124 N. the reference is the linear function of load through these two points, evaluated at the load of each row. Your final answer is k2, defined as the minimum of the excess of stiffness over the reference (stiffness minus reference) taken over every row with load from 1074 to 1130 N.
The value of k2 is -232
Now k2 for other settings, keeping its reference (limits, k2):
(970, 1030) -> -22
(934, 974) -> -18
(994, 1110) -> -232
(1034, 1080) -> -167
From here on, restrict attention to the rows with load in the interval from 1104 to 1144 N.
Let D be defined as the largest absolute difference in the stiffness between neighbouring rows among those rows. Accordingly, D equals 38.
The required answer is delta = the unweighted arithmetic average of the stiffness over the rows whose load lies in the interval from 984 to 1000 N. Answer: 382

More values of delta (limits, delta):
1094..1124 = 396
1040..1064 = 250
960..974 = 375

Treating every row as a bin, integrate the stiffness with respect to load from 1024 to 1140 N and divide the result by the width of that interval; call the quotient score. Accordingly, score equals 315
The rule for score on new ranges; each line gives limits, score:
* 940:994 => 386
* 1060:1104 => 256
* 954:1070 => 352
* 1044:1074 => 236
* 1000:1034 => 403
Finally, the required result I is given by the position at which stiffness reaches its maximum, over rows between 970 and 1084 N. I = 1027.0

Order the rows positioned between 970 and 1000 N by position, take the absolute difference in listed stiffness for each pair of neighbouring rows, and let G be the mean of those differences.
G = 30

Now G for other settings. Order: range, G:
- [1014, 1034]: 33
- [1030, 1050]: 36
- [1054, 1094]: 52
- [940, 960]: 27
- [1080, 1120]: 49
